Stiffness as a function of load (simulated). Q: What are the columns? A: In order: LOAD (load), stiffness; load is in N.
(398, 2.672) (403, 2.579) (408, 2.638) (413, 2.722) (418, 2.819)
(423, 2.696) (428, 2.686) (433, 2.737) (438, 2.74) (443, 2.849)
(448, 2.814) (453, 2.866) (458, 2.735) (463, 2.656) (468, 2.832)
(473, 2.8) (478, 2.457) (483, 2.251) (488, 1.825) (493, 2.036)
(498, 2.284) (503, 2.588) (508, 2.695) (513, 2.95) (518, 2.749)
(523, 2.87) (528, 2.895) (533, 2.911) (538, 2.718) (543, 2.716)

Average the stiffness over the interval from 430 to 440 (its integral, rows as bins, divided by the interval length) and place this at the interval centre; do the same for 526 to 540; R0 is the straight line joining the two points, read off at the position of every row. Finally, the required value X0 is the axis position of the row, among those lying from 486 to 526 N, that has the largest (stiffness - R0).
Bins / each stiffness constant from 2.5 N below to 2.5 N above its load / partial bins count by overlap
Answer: 513 N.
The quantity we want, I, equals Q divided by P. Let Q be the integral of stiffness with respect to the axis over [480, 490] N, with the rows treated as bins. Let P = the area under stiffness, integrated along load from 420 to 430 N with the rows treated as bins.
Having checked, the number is 0.8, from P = 27.0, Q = 21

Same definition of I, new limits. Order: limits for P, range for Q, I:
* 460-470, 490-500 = 0.8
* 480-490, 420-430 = 1.3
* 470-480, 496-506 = 0.9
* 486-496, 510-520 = 1.5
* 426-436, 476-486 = 0.9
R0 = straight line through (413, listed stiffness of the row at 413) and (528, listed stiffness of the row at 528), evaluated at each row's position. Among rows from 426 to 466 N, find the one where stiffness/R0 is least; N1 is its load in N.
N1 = 463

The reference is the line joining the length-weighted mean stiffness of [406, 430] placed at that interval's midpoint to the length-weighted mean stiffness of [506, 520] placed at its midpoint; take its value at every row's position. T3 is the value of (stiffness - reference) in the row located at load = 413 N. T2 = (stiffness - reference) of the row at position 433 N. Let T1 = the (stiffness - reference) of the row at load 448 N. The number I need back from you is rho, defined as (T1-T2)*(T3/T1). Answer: 0.01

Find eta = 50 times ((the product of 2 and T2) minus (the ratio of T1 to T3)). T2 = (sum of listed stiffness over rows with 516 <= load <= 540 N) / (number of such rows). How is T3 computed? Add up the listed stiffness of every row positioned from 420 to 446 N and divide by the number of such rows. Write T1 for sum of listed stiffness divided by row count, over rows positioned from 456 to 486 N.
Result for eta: 235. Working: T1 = 2.62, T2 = 2.83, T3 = 2.74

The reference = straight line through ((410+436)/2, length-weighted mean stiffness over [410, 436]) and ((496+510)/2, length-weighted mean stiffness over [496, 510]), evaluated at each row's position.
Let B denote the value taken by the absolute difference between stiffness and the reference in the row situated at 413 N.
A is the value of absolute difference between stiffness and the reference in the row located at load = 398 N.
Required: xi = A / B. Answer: 3.6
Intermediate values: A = 0.12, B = 0.03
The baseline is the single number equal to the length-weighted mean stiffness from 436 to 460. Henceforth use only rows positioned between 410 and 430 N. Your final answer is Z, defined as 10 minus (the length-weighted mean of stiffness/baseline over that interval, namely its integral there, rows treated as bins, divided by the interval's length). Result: 9.03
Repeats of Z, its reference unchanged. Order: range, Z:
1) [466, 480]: 9.04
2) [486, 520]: 9.13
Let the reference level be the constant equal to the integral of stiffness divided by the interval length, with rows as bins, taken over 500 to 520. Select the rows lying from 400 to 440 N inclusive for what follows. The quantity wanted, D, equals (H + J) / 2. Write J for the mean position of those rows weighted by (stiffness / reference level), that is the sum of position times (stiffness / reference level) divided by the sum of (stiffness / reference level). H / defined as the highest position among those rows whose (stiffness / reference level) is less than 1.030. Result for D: 429.3 N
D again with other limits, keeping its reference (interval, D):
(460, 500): 488.6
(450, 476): 468.0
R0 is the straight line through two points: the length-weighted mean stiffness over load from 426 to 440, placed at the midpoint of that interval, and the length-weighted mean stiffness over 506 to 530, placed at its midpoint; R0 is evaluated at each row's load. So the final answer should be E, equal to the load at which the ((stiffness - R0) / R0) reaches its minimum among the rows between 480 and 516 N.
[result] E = 488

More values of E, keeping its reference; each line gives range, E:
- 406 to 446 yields 408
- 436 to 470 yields 463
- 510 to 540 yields 538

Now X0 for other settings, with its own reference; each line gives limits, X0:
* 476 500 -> 478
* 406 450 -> 443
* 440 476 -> 453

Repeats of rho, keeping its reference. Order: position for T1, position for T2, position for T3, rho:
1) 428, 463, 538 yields 0.18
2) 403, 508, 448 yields 0.01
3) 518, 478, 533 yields -0.38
